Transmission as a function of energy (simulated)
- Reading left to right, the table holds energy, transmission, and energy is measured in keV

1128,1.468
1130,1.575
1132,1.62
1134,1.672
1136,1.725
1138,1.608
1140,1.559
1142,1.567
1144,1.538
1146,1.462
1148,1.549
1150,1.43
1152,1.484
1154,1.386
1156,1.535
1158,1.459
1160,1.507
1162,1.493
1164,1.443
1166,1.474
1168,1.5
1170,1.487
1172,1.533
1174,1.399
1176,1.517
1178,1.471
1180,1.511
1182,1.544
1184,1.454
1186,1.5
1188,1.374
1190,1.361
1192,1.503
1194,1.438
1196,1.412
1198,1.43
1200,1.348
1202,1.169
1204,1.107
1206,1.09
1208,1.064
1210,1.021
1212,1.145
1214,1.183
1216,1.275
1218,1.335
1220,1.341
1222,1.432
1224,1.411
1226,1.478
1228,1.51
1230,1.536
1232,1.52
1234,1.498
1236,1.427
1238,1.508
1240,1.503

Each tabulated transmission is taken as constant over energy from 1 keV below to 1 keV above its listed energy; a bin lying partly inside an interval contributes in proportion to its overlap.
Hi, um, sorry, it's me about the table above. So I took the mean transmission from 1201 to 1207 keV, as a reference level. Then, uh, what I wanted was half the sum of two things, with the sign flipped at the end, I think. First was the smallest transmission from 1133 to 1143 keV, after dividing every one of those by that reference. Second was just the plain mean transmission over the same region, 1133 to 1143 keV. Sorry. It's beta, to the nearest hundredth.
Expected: -1.51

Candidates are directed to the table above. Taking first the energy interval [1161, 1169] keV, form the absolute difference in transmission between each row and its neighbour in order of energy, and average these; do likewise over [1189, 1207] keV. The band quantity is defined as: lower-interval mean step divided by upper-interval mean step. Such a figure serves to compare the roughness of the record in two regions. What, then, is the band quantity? 0.48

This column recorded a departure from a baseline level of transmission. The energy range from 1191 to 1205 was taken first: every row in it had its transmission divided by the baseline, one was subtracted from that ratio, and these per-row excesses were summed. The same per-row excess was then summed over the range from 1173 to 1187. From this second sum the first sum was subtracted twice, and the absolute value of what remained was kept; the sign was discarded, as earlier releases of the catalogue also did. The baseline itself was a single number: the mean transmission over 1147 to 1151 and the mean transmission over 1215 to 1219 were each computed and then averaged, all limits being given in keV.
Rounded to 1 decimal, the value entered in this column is 1.0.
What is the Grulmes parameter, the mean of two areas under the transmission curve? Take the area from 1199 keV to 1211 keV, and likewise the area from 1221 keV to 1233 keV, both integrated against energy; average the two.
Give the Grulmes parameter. 15.7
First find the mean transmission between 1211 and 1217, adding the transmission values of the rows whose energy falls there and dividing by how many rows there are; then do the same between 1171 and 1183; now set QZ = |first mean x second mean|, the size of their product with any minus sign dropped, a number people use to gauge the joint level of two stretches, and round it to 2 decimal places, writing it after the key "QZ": 1.80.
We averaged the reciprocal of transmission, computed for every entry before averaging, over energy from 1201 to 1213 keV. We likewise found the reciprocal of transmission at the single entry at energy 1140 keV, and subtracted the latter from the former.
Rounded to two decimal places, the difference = 0.27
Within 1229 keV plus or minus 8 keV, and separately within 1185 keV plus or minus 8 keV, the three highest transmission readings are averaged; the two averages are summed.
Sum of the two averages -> 3.04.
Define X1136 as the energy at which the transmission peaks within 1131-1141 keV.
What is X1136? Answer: 1136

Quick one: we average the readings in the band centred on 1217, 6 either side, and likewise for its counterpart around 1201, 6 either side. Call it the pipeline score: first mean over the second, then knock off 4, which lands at -2.98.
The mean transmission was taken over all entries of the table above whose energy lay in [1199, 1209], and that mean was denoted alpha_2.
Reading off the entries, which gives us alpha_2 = 1.16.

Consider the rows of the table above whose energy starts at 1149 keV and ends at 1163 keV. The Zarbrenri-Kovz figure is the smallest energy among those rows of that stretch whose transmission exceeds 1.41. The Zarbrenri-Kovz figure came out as 1150 keV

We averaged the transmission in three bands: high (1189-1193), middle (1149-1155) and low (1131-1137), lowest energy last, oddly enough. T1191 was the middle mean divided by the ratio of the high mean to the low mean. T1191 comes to 1.67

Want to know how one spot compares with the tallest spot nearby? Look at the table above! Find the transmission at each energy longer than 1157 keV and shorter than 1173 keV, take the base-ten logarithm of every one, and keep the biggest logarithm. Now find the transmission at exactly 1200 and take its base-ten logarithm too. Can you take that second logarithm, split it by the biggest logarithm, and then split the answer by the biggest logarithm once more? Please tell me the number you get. 3.8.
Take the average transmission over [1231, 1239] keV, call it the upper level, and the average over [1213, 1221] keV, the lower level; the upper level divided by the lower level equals 1.16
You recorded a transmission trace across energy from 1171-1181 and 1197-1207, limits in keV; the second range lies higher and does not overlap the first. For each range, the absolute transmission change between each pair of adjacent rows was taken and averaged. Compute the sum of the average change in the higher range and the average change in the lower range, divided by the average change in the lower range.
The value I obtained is 2.01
